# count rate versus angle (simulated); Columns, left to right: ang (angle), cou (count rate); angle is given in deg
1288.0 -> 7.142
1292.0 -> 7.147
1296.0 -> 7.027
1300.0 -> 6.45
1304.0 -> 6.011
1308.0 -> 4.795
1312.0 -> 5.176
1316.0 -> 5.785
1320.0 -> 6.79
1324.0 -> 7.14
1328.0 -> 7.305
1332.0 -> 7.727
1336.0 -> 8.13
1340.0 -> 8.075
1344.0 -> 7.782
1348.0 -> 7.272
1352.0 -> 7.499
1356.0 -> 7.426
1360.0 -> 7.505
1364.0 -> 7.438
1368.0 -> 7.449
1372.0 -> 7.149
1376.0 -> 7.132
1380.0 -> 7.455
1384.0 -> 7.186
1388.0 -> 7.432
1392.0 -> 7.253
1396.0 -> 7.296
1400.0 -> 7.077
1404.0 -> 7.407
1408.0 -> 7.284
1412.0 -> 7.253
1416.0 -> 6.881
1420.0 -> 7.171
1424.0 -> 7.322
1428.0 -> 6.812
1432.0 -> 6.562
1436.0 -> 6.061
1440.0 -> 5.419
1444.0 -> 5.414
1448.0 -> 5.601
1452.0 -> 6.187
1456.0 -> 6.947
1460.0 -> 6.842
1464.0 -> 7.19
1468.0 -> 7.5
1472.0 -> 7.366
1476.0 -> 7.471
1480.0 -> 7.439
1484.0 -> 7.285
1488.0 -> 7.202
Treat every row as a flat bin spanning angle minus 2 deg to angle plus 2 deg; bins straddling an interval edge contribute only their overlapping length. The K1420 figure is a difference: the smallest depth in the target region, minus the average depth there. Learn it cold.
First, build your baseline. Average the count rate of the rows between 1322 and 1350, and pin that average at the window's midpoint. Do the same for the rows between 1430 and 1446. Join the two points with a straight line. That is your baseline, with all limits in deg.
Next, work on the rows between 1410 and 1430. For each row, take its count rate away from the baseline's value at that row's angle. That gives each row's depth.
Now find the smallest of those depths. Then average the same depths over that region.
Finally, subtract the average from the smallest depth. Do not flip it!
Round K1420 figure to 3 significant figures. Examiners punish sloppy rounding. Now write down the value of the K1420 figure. -0.304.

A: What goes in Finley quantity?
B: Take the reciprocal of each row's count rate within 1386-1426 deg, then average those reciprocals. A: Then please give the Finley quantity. 0.138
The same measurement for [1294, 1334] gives 0.159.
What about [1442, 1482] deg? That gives 0.149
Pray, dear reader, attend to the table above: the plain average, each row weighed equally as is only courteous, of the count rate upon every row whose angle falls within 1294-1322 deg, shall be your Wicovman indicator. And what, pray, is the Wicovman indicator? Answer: 6.0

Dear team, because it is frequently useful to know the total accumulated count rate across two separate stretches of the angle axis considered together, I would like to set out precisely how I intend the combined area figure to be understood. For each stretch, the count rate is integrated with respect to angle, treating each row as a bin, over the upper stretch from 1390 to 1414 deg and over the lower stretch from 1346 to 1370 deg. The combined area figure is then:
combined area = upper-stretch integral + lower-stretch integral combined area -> 353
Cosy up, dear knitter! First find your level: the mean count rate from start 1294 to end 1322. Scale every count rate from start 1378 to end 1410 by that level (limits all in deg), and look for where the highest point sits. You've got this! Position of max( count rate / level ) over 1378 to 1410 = 1380.0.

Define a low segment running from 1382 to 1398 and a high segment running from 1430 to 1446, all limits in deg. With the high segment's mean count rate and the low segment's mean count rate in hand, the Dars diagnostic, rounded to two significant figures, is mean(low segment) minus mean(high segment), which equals 1.4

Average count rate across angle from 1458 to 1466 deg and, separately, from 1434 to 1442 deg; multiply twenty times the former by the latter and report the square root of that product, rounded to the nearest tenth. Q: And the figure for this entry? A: 28.4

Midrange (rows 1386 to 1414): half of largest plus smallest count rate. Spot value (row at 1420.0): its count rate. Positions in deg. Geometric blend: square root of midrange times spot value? 7.21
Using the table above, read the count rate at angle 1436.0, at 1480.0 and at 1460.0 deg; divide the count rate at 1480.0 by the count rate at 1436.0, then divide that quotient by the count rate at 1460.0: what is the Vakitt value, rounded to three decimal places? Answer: 0.179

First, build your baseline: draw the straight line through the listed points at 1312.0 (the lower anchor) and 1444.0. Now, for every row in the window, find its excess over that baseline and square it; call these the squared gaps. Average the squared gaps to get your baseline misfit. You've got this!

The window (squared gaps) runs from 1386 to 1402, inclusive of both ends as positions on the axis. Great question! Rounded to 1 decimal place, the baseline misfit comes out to 3.8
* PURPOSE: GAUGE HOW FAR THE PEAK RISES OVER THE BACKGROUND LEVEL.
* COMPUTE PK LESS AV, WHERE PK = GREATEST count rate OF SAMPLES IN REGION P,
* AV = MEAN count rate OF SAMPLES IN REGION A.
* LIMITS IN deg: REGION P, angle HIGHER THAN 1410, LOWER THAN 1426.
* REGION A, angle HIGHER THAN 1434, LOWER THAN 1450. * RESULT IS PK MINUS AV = 1.7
